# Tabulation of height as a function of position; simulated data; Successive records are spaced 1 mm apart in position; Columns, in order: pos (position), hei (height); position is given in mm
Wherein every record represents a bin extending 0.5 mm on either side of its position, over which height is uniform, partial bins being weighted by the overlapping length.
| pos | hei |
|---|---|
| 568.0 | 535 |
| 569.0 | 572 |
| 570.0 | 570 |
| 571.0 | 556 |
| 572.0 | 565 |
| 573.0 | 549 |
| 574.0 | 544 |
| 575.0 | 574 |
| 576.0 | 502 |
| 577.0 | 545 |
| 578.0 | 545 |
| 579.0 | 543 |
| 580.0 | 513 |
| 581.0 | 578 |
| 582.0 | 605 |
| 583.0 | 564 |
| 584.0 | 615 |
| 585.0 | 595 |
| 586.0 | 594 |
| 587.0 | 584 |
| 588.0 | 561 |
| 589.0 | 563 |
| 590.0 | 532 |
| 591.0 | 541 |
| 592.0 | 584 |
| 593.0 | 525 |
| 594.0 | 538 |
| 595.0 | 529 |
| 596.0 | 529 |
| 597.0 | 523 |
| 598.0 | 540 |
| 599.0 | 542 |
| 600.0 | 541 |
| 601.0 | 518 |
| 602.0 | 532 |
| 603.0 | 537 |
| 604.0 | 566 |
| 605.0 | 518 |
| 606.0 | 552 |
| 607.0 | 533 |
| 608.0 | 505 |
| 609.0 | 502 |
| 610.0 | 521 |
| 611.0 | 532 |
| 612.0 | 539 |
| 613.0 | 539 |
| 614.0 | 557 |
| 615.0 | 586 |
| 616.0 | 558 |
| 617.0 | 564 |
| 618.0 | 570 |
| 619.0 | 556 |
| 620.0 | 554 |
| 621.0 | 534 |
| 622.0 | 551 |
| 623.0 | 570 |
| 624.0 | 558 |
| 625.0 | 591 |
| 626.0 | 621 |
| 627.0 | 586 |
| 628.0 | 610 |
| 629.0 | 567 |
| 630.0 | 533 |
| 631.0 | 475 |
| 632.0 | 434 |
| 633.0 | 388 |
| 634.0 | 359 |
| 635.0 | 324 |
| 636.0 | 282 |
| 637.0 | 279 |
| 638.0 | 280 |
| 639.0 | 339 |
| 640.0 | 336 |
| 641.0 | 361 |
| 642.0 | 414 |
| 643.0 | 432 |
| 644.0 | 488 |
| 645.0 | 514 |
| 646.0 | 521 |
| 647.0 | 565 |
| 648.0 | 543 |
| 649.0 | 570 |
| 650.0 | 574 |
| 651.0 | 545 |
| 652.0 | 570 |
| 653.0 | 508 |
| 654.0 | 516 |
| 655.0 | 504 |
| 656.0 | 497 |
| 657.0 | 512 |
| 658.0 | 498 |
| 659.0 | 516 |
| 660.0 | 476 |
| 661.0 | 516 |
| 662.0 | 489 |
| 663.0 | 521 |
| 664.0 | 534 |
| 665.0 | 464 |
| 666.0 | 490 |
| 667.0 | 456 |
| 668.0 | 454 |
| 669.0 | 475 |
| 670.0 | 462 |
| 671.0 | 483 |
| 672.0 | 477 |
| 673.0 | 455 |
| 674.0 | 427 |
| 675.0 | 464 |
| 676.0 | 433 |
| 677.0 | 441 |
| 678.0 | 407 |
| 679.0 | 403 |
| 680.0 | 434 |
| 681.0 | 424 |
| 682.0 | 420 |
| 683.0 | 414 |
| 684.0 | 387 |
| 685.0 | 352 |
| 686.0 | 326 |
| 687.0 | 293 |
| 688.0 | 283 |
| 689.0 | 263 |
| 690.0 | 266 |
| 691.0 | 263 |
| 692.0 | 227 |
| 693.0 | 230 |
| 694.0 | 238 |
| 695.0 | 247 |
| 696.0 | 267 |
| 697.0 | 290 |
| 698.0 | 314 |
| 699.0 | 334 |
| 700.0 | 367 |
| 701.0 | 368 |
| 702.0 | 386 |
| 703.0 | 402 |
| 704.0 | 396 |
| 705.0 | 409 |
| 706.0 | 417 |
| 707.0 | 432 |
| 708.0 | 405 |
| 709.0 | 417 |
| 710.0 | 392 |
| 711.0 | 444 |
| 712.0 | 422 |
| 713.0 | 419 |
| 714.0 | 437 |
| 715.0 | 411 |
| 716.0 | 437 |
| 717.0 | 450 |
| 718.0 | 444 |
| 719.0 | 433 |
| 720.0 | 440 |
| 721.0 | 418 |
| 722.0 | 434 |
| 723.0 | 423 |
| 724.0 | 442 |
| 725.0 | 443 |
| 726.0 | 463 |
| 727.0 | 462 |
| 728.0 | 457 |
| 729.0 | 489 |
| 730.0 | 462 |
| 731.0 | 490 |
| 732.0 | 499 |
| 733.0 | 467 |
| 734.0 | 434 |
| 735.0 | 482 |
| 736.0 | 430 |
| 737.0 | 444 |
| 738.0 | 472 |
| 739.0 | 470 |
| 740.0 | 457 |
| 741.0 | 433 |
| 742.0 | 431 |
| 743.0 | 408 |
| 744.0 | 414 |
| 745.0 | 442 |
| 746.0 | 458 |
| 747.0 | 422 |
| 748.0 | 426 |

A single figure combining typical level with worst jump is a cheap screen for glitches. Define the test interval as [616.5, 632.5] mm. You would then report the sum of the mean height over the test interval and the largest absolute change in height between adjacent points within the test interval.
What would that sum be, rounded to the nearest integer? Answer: 613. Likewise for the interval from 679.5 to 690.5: 386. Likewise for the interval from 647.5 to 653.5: 614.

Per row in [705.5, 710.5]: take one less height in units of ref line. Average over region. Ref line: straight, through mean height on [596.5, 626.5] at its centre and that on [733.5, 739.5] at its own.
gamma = 0.13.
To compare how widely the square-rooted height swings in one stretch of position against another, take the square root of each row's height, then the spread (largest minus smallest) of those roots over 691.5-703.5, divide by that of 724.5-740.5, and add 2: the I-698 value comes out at 5.1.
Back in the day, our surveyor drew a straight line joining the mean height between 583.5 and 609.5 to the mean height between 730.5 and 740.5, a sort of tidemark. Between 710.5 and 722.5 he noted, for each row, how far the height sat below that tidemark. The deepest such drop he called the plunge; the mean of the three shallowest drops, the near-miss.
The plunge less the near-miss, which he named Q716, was 36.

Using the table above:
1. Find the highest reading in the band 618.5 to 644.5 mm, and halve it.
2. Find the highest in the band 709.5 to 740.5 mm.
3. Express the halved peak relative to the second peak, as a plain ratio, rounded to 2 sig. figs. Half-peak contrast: 0.62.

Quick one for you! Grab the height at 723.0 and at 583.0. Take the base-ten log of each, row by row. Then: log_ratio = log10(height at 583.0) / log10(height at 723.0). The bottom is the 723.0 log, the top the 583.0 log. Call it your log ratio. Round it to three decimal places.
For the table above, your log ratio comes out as 1.048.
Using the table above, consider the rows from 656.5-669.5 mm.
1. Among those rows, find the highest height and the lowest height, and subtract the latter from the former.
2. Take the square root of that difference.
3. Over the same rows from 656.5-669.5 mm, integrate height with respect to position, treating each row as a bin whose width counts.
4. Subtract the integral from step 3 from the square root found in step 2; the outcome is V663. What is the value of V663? -6392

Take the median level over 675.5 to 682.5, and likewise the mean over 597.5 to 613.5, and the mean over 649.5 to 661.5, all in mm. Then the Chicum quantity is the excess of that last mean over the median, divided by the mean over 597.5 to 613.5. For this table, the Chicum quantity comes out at 0.18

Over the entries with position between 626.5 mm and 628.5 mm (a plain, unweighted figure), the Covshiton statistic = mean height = 598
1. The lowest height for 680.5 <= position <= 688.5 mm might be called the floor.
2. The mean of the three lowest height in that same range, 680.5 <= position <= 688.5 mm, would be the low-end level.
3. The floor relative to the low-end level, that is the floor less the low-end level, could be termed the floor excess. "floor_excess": -18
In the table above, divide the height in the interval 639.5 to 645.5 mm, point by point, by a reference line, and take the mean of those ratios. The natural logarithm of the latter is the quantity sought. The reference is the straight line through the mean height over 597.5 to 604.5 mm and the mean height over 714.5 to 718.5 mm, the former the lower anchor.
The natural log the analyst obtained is -0.17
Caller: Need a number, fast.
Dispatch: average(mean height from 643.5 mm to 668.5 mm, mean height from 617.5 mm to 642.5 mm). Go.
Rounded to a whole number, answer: 490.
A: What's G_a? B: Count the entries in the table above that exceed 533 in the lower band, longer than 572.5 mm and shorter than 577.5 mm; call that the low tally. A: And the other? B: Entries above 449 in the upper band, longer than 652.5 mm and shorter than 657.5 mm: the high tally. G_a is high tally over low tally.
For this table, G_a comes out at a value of 1.25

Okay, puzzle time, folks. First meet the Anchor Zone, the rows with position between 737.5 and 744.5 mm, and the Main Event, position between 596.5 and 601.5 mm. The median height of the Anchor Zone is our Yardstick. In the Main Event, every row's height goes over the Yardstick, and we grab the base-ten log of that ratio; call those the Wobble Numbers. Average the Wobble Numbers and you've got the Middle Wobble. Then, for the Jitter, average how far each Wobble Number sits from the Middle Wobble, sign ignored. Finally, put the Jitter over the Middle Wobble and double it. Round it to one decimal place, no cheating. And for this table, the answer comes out 0.2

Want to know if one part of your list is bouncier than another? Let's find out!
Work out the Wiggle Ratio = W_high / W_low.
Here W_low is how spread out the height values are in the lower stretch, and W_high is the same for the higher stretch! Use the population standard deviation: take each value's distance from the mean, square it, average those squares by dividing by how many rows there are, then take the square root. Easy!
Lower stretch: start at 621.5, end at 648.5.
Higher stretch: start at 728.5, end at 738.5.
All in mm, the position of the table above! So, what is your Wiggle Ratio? 0.2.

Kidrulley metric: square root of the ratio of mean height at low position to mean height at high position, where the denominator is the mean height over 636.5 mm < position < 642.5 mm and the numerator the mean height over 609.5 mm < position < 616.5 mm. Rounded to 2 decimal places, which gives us 1.28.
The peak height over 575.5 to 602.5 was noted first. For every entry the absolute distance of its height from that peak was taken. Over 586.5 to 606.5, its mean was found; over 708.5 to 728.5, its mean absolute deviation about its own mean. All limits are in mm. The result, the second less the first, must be -58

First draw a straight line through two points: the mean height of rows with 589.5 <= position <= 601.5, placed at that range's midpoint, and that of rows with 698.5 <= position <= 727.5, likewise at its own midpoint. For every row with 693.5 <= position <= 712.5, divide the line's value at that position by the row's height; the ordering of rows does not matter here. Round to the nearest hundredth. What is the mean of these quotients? 1.22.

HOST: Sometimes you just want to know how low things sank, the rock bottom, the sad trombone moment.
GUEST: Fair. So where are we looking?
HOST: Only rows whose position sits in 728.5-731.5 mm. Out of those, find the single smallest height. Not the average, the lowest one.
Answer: 462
